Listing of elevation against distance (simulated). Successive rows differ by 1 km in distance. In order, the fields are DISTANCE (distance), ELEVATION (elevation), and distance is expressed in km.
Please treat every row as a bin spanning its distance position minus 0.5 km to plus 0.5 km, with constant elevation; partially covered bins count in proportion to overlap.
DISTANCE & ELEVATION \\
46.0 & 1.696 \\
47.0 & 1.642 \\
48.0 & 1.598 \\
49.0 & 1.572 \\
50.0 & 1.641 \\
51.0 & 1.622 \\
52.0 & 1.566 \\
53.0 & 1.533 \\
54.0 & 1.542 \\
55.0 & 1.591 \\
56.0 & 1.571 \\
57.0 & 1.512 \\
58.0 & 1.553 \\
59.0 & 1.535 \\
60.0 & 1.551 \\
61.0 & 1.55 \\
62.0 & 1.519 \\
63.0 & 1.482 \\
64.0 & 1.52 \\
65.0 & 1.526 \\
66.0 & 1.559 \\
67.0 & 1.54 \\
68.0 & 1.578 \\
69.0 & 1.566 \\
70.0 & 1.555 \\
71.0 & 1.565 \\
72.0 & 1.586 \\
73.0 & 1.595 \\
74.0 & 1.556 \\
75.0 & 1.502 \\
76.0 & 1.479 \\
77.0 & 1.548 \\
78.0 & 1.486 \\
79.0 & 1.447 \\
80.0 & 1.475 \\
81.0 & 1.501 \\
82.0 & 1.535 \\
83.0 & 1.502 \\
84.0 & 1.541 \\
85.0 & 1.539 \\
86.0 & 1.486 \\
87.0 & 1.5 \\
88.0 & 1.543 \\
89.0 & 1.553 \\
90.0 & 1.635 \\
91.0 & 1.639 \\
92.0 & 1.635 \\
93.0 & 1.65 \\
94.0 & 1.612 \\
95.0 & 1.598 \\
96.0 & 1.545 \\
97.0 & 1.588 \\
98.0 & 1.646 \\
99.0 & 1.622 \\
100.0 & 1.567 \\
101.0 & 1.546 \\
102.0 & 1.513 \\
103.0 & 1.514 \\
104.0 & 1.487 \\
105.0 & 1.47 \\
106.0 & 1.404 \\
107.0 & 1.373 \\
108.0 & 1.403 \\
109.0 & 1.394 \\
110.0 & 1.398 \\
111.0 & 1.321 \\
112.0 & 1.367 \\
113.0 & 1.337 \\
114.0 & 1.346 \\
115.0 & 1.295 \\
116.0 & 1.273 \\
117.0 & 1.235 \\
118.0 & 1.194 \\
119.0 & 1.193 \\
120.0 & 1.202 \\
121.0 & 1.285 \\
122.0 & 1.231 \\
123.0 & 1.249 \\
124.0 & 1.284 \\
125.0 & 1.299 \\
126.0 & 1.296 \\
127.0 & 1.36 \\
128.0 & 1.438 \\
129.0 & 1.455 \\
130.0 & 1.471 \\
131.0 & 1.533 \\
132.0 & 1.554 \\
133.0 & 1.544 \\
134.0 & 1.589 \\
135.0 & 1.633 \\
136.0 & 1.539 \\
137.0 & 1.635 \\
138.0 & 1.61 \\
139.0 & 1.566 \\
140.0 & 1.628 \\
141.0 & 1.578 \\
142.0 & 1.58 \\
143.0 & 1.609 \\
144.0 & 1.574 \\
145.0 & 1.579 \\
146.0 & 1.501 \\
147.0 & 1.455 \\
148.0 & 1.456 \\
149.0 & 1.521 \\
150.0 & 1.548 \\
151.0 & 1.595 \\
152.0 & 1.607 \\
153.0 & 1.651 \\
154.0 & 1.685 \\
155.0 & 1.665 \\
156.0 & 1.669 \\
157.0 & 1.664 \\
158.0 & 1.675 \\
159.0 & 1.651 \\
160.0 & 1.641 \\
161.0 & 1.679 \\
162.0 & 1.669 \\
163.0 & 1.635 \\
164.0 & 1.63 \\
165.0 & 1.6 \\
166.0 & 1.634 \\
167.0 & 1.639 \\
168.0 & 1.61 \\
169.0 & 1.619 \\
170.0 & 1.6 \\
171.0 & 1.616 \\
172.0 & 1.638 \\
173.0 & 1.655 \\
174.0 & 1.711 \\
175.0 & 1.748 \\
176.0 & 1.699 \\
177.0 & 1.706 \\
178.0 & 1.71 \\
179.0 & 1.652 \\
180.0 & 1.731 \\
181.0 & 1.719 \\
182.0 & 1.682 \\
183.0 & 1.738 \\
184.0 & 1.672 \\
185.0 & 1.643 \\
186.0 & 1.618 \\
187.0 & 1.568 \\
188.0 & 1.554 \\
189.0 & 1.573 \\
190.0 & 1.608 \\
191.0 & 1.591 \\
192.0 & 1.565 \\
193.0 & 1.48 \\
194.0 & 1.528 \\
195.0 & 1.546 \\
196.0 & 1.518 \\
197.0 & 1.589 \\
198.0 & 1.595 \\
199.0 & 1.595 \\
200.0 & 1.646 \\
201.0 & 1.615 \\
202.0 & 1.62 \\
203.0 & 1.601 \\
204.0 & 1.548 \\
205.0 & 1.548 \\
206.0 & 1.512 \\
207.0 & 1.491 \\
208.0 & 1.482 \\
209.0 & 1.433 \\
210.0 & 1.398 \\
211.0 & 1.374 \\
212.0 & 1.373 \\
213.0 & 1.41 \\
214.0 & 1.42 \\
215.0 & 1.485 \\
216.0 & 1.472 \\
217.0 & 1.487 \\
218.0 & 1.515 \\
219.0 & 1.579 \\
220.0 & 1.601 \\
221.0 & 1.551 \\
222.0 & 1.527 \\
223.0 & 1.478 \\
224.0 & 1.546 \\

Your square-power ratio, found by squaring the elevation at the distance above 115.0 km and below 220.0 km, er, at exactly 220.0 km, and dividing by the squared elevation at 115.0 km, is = 1.5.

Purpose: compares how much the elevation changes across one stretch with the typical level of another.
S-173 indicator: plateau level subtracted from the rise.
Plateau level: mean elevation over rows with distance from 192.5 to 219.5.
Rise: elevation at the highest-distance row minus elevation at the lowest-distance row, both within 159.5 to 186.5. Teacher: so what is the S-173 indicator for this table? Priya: -1.54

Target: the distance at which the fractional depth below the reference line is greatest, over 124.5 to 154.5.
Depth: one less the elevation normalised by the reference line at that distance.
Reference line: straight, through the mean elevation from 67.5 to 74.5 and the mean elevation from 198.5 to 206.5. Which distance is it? 126.0 km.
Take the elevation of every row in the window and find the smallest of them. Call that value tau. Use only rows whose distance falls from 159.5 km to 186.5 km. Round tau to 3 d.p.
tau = 1.600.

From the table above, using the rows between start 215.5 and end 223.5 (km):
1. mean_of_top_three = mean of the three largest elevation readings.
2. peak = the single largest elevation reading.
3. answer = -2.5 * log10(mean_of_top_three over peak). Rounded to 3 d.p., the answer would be 0.016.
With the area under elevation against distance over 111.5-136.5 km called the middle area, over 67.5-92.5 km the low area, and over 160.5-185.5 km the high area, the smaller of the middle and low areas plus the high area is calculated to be 76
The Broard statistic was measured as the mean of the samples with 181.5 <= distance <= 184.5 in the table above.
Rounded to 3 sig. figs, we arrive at 1.70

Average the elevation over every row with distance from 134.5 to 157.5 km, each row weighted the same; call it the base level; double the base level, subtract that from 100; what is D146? 96.8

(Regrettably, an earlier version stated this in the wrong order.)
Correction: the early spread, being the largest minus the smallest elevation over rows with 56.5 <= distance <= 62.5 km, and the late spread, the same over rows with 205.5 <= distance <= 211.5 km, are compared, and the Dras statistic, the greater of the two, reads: 0.138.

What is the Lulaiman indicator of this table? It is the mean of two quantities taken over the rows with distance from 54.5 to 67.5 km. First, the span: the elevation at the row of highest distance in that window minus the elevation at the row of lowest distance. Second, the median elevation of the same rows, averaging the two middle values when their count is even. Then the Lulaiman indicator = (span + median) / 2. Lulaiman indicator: 0.74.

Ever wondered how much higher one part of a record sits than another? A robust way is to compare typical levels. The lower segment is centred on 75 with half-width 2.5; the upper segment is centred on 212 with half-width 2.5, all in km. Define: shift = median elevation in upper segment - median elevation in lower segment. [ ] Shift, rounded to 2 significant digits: -0.15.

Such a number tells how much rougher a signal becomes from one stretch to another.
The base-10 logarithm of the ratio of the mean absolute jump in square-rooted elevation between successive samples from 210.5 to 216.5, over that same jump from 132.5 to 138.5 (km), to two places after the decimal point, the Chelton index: -0.36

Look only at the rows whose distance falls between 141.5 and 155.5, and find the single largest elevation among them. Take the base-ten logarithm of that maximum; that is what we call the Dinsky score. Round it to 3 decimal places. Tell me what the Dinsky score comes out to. 0.227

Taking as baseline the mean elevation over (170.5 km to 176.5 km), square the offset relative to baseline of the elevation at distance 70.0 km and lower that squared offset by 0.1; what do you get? -0.085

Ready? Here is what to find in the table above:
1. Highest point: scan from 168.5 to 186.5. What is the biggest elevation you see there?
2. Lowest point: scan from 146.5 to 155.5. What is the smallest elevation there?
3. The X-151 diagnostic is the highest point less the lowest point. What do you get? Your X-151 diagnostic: 0.29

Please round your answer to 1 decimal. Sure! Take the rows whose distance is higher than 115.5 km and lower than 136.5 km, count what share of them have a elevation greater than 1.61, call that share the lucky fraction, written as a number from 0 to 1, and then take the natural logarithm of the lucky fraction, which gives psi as -3.0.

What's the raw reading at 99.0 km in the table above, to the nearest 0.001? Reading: 1.622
